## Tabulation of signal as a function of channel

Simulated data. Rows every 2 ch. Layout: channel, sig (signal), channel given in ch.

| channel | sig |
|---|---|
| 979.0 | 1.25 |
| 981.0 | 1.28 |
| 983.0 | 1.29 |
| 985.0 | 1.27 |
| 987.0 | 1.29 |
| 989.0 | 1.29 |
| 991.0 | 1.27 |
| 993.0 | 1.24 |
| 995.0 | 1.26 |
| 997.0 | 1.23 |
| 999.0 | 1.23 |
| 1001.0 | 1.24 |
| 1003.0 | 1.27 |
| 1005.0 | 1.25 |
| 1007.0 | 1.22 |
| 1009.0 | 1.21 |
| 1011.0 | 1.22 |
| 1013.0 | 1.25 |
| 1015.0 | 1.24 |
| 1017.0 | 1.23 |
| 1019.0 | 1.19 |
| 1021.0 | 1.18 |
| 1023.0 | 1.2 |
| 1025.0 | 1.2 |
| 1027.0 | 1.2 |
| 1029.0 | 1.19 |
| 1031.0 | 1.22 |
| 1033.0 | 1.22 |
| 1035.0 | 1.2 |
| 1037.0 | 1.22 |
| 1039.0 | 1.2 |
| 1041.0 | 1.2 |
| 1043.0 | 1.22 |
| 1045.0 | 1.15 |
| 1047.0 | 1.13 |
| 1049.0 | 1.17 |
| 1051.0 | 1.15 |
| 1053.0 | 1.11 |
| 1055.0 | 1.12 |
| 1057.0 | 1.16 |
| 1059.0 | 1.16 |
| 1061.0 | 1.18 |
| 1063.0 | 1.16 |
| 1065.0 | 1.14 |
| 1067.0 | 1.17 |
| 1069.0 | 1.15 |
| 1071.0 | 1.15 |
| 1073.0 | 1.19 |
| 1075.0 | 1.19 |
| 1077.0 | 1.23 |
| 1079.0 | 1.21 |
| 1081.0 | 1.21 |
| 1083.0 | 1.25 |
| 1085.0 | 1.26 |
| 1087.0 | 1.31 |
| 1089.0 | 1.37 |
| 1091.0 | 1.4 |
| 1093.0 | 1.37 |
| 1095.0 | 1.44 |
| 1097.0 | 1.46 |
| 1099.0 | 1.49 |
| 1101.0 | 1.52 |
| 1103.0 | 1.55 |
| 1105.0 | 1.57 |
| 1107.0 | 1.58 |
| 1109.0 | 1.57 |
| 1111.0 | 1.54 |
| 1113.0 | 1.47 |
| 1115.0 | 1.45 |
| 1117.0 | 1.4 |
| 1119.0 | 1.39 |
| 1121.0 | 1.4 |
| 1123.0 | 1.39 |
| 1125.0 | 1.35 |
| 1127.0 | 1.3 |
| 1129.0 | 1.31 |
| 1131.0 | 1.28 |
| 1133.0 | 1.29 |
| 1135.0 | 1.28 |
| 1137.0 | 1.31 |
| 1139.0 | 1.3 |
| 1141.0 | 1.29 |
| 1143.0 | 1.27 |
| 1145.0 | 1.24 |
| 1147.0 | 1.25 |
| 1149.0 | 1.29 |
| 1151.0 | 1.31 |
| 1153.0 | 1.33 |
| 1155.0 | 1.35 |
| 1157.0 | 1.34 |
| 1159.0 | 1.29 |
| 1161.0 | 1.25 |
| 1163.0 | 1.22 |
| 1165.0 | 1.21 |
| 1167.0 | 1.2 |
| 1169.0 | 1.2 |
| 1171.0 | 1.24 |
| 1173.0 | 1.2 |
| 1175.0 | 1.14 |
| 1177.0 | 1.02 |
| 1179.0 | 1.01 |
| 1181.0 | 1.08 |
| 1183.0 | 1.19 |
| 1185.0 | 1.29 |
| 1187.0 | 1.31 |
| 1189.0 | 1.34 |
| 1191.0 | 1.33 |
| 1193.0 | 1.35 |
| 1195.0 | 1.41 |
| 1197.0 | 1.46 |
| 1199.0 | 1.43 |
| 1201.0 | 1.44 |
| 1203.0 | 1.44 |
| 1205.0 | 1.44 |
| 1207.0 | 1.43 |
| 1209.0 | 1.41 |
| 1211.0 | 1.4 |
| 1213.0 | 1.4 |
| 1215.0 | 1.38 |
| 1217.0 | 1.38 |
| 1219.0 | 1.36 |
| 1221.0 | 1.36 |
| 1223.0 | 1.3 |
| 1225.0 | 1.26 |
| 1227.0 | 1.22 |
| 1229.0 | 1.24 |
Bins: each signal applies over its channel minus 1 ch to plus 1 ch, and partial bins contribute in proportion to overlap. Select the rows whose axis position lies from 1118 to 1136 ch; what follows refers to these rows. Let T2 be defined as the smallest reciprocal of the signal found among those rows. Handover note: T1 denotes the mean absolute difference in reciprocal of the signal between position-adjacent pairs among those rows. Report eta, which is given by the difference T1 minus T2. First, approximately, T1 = 0.0120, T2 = 0.71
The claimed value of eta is -0.70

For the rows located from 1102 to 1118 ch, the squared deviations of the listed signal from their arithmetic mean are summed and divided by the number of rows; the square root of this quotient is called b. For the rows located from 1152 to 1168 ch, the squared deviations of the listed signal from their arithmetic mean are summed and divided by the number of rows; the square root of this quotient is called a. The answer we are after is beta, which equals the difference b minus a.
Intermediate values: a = 0.06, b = 0.06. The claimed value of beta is 0.005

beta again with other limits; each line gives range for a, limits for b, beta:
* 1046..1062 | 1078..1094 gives 0.048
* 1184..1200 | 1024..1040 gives -0.046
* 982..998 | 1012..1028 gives 0.002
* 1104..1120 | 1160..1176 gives -0.042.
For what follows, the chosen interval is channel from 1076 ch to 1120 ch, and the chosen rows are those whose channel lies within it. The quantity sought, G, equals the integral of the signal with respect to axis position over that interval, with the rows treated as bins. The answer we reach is 62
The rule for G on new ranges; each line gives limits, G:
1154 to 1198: 55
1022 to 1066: 52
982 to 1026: 55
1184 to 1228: 60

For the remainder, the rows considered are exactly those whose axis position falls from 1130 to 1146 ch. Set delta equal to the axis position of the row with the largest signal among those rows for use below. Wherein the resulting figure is 1137.0 ch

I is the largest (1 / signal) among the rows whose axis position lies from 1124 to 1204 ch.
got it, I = 0.990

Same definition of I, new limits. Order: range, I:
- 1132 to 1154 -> 0.806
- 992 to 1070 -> 0.901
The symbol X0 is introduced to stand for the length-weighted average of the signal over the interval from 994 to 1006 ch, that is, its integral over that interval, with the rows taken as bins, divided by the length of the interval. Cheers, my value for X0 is 1.25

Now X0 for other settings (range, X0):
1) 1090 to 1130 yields 1.45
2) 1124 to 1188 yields 1.25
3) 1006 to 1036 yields 1.21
